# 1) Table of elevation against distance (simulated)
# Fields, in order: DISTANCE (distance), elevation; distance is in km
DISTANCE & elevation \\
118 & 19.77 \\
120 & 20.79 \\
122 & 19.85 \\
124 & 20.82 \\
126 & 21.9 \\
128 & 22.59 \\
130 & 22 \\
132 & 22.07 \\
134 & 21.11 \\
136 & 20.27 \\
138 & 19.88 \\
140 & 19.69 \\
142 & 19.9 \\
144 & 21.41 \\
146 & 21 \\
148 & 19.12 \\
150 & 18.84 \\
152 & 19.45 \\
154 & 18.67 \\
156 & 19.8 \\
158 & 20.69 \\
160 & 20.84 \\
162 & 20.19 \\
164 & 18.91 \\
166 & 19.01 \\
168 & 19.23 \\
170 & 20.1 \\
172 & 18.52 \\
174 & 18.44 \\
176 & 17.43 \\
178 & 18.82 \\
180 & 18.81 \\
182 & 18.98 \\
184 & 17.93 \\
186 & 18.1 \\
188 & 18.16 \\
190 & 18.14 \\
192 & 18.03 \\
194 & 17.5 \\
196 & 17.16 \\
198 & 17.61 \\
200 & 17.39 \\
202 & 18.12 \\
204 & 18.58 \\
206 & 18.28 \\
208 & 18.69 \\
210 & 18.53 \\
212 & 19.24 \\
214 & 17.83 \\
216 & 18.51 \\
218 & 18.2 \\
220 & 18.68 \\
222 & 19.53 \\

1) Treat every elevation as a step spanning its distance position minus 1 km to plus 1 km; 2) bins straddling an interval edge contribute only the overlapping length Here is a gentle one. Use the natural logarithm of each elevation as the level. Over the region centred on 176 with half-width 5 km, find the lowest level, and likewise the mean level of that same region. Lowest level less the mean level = -0.054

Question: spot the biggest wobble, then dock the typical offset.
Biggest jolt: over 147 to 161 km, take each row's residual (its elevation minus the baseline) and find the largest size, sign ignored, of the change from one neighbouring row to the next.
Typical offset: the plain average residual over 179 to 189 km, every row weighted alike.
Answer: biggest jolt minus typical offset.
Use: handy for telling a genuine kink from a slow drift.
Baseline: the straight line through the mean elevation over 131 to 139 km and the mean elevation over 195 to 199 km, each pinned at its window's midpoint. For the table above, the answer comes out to 0.95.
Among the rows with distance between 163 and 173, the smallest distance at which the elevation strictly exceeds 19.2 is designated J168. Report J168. 168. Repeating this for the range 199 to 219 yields 212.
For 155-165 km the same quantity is 156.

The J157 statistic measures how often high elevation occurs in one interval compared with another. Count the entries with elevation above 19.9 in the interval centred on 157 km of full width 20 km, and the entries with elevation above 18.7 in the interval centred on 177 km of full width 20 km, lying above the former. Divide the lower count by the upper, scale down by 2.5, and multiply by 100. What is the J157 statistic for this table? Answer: 24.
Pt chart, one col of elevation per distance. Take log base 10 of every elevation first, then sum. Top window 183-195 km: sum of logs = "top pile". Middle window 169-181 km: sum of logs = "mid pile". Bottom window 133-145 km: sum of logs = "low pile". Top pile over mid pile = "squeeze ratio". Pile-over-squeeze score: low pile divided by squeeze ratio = 7.96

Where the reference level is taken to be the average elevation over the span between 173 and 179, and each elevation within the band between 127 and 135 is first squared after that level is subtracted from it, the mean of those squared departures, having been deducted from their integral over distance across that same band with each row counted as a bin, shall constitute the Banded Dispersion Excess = 98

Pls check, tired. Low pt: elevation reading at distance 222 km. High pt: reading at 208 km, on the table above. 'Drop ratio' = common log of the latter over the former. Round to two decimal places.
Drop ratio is -0.02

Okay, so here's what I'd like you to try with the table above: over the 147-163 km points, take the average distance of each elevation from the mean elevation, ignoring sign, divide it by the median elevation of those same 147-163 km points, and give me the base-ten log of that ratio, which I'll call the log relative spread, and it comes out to -1.46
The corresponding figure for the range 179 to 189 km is -1.66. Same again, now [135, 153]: -1.50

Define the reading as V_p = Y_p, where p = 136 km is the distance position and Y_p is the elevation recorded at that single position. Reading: 20.27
